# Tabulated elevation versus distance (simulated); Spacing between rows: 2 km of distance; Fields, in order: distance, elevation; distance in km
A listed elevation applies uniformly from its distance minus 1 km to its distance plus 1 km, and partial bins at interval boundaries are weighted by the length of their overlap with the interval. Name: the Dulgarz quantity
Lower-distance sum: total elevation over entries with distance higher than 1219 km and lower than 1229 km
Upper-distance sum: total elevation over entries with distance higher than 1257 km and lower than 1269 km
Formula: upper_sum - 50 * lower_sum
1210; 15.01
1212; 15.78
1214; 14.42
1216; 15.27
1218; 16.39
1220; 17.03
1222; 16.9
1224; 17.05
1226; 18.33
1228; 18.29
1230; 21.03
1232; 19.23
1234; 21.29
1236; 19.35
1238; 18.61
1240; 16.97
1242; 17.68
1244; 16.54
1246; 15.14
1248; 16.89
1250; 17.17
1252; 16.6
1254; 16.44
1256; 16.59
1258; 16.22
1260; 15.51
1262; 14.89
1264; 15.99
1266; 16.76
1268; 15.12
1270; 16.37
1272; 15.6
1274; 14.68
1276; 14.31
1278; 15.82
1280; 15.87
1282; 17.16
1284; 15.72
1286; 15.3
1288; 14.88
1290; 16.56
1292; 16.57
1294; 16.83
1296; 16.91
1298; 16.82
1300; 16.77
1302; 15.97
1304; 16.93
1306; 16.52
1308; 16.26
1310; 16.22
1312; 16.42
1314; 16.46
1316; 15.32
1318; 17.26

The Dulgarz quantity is -4286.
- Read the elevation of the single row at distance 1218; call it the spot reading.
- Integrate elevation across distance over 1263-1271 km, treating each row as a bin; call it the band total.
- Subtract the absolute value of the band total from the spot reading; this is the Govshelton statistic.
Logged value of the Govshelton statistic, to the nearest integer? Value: -112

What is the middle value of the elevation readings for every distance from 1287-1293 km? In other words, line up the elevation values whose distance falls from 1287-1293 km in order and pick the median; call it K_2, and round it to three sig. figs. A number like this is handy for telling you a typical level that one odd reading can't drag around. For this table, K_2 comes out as 16.6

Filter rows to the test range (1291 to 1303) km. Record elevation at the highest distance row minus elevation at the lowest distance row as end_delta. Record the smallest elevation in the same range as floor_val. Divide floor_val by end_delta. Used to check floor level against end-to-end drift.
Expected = -27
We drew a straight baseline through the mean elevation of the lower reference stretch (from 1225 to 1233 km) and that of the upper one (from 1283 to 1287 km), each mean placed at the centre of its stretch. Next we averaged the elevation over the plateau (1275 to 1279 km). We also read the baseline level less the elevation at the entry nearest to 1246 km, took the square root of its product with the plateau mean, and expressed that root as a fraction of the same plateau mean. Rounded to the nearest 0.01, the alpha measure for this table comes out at 0.44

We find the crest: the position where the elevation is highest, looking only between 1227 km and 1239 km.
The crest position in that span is 1234 km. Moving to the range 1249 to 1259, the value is 1250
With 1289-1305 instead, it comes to 1304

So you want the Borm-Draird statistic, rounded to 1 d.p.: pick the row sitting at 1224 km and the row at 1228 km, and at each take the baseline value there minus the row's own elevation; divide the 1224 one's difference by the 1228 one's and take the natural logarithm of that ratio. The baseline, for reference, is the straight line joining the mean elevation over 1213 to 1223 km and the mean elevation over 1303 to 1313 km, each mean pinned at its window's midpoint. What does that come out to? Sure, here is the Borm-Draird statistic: -0.8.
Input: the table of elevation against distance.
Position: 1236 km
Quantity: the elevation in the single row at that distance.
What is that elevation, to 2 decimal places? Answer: 19.35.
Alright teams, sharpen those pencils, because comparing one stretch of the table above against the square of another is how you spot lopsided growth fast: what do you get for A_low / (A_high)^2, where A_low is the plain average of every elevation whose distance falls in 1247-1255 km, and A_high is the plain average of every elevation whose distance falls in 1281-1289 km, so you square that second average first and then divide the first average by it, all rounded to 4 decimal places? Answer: 0.0675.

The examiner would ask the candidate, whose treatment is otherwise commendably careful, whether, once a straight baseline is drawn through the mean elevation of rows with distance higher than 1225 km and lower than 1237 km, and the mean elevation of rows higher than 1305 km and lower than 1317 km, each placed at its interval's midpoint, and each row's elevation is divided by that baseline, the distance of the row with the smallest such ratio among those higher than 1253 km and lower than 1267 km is 1262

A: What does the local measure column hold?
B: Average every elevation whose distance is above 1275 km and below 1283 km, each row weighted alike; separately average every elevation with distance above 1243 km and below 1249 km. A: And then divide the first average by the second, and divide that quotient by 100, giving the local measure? 0.0098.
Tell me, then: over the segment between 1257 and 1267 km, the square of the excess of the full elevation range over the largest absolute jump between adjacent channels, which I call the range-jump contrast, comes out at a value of 0.59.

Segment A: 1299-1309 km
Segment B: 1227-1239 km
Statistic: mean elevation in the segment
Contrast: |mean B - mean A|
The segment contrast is 3.1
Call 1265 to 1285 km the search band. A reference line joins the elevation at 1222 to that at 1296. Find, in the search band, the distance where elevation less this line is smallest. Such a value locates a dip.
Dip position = 1276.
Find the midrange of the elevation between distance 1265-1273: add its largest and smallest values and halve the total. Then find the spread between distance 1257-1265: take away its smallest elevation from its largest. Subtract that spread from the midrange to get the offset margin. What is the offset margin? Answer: 14.6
